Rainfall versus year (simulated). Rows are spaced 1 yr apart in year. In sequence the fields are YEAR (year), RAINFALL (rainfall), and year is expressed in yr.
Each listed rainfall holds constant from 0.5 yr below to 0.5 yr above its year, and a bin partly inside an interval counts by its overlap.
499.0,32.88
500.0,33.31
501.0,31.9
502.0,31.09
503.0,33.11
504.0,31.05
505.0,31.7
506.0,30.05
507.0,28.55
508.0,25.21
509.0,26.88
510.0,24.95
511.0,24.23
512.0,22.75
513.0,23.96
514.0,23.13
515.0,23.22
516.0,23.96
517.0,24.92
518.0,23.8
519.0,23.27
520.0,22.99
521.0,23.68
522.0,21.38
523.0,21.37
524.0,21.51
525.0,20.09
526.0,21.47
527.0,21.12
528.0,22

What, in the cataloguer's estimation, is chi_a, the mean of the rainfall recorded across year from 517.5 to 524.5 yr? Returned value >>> 23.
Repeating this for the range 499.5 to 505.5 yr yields 32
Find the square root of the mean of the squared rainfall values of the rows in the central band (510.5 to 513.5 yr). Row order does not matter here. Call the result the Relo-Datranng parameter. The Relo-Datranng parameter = 24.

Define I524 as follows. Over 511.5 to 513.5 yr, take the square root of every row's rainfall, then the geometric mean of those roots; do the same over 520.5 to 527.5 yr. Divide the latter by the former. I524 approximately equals 0.96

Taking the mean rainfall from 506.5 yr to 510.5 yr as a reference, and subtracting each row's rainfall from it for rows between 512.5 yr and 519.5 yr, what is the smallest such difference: 1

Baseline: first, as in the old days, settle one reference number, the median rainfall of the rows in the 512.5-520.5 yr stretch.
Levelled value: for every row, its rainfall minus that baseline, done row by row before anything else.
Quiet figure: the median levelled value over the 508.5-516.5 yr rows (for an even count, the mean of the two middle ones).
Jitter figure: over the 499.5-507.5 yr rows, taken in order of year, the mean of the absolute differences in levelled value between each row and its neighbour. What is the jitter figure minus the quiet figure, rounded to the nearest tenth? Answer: 1.0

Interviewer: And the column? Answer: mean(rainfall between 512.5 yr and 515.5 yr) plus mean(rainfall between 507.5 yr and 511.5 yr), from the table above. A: 49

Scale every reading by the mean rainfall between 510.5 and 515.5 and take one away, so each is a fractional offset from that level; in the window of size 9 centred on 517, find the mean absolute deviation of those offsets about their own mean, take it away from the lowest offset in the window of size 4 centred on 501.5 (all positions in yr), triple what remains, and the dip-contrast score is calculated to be 0.92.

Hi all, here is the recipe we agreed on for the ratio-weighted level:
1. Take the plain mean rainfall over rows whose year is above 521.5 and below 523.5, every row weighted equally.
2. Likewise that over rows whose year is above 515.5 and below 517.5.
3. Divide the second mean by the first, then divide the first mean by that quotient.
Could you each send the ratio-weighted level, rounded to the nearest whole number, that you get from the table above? 19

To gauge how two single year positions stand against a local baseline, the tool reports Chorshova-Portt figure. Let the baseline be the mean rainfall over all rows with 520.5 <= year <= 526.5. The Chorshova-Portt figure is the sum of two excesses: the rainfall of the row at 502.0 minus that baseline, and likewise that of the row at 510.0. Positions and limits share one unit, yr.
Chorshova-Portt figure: 13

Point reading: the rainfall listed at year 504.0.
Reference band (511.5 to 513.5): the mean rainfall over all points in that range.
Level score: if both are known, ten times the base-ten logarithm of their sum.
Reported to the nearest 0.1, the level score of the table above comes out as 17.4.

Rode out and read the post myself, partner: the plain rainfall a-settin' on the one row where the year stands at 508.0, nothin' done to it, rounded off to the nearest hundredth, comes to 25.21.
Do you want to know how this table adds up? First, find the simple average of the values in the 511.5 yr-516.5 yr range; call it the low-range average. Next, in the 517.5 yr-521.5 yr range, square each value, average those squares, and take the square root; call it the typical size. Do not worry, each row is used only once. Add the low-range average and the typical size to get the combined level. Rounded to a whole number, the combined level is 47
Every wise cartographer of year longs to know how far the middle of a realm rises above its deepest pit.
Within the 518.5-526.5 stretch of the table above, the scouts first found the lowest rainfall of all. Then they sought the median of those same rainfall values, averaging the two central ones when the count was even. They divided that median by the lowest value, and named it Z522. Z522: 1.07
